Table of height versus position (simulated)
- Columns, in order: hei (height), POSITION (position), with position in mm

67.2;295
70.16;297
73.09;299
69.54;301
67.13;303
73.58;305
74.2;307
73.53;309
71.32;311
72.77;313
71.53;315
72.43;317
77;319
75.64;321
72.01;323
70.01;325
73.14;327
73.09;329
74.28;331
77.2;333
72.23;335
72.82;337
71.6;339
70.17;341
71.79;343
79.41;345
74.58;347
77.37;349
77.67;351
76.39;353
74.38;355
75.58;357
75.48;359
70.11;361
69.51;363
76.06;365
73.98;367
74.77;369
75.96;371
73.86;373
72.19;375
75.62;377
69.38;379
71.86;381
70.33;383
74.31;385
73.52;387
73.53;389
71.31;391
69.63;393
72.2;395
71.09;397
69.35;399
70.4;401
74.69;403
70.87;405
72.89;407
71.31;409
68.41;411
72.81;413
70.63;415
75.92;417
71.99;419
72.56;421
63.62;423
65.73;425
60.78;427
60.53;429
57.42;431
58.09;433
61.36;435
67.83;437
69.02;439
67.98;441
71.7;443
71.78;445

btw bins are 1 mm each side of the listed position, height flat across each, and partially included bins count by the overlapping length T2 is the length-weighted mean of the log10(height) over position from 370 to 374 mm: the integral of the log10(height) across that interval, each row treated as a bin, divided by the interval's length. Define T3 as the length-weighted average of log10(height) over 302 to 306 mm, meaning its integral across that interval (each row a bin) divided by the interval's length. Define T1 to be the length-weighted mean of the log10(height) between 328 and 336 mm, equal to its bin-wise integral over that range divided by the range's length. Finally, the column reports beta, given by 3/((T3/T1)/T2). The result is 5.69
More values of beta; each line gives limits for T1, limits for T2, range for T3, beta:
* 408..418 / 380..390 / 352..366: 5.55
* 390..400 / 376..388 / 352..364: 5.53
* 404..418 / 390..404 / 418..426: 5.62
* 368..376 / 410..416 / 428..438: 5.81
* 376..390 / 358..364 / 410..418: 5.58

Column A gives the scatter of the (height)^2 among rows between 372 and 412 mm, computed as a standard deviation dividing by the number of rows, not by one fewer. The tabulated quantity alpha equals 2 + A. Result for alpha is 281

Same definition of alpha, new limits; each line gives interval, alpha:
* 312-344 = 303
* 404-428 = 573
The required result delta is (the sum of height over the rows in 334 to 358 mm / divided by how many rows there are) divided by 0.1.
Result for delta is 745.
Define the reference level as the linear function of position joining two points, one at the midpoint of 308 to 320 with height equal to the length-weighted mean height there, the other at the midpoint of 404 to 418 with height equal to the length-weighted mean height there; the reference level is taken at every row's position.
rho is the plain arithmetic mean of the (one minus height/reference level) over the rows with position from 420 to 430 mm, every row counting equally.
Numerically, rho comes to 0.098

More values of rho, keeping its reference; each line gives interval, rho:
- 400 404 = -0.008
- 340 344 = 0.024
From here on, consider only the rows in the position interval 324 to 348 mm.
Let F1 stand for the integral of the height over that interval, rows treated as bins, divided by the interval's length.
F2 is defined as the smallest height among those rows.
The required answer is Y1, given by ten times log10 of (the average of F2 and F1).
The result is 18.55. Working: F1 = 73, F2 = 70.01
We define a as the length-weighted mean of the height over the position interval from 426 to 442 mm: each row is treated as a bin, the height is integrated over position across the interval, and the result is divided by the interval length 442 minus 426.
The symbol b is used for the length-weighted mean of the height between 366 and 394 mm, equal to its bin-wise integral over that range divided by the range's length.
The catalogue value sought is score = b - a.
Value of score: 10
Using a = 63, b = 72.9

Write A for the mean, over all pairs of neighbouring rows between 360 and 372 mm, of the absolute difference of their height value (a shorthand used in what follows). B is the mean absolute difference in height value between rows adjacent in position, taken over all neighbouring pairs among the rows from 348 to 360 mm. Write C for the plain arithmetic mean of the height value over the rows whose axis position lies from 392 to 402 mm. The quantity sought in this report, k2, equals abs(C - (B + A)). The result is 67.3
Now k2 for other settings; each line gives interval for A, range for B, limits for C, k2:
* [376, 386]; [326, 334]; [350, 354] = 72.1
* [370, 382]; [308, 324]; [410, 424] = 65.5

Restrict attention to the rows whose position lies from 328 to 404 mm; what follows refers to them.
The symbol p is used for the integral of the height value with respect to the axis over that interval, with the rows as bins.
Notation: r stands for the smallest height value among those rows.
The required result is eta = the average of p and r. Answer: 2822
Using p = 5575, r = 69.35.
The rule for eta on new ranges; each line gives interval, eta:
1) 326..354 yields 1077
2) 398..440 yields 1455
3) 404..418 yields 537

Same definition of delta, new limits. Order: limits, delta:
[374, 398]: 721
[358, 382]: 732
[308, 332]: 731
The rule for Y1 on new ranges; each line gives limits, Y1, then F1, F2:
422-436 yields 17.73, 61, 57.42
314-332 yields 18.55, 73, 70.01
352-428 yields 18.22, 72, 60.78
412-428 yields 18.13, 69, 60.78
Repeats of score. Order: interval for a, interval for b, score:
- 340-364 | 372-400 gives -2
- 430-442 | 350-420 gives 9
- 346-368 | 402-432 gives -6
